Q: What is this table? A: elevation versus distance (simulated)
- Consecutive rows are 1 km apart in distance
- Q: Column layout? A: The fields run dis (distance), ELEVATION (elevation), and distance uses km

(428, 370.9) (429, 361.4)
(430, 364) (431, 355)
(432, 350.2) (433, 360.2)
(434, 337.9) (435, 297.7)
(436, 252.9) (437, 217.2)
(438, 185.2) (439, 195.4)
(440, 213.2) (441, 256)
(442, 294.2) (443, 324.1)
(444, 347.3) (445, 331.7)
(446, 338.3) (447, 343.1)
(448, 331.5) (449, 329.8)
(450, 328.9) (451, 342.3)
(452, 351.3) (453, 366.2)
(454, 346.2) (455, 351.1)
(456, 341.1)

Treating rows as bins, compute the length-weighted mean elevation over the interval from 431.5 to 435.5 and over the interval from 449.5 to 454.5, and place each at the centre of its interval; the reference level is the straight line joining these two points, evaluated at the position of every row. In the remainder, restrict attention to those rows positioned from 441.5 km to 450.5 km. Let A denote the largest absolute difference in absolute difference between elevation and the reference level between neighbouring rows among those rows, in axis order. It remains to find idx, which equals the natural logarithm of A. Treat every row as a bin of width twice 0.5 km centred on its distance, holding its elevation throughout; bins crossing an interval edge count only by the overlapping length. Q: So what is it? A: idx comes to 3.4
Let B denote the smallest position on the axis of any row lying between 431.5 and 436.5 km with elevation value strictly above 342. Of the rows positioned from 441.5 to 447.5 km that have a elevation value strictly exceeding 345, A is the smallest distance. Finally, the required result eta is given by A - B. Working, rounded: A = 444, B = 432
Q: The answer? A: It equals 12 km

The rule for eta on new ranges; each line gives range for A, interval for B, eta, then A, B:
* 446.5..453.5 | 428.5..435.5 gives 23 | 452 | 429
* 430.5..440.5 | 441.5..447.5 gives -13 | 431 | 444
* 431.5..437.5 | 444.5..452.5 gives -15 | 432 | 447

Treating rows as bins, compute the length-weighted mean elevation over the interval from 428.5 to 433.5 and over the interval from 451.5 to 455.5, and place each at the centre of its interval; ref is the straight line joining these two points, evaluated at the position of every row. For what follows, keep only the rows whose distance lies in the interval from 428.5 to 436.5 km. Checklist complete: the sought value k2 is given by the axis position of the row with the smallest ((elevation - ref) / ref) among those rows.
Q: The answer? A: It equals 436 km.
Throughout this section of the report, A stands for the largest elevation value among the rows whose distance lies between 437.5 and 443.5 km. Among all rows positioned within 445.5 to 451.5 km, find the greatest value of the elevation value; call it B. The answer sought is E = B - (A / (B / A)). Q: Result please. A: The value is 37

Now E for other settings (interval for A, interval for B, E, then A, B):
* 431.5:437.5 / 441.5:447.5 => -26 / 360.2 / 347.3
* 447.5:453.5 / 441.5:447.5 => -39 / 366.2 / 347.3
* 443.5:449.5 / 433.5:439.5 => -19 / 347.3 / 337.9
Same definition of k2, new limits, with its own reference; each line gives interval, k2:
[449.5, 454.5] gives 450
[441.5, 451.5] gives 442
